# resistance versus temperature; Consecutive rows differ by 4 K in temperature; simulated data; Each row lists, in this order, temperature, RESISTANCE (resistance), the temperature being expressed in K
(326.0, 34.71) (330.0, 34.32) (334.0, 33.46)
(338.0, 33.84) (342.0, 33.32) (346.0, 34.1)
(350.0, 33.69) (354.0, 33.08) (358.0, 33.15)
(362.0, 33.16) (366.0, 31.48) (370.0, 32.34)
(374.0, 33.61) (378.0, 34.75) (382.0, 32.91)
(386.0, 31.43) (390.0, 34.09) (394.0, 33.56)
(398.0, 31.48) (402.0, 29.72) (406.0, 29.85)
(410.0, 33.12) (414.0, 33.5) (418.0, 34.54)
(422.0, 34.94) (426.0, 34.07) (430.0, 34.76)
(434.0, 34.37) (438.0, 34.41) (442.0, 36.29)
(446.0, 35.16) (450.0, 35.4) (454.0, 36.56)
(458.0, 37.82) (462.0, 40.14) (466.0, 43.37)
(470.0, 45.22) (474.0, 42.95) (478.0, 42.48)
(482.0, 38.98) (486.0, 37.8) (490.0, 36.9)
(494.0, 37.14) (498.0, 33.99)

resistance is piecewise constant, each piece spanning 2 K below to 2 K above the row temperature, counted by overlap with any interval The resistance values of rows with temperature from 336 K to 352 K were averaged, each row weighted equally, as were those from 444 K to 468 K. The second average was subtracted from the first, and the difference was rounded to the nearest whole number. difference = -4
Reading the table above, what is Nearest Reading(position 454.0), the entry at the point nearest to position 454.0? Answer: 36.56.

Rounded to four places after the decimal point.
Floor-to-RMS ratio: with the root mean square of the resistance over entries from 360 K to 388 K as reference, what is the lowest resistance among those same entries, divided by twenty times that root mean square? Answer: 0.0479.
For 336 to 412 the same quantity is 0.0453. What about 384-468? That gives 0.0427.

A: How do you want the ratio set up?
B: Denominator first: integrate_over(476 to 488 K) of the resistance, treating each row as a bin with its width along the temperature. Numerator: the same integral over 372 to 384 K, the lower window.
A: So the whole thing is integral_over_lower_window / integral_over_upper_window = 0.85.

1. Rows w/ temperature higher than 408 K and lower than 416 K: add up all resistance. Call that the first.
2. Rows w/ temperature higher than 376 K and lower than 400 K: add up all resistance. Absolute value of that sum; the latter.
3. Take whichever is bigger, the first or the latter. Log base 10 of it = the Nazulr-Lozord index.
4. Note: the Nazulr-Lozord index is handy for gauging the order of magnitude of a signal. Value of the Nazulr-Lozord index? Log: 2.30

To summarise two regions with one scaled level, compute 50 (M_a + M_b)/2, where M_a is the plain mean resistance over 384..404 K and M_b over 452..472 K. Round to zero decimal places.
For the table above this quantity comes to 1817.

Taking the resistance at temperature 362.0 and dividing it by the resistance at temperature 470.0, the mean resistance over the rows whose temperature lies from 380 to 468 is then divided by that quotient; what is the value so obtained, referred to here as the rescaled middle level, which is 47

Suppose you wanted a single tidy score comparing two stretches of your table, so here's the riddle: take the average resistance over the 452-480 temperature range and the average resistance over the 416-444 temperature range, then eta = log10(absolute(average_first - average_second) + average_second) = 1.62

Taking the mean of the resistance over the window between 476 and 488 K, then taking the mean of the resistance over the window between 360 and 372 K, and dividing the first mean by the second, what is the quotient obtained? 1.23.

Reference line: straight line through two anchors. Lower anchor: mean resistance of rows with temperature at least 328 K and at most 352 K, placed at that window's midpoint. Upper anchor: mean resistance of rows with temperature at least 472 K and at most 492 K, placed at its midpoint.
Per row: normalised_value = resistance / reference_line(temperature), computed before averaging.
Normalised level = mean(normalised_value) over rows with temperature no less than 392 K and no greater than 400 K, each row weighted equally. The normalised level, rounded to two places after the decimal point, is 0.90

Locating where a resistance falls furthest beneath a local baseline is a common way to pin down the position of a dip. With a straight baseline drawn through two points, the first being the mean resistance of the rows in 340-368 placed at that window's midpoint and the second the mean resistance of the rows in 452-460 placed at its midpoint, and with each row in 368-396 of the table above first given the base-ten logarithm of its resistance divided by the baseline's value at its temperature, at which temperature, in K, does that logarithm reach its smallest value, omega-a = 386.0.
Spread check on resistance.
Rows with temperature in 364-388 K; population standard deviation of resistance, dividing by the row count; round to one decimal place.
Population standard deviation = 1.2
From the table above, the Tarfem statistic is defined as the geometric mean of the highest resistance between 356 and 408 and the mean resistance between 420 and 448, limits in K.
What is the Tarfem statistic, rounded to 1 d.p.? 34.8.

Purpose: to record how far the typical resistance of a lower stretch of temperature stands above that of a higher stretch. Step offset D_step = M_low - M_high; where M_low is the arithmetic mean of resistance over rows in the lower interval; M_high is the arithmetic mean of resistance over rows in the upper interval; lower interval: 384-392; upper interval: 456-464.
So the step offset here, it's -6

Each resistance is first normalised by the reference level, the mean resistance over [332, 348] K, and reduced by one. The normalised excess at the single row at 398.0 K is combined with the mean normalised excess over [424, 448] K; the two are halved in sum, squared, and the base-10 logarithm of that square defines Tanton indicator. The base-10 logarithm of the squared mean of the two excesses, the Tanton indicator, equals -3.6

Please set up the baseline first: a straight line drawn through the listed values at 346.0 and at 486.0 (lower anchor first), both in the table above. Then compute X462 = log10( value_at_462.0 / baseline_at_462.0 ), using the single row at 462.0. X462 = 0.033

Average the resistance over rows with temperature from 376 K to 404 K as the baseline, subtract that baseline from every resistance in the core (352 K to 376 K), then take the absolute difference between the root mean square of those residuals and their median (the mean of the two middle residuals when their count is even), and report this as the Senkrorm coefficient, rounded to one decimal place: 0.2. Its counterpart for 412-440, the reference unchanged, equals 0.0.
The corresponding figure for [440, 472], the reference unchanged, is 2.5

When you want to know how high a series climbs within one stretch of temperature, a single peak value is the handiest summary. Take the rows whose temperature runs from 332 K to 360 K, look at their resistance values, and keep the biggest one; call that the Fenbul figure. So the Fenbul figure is 34.1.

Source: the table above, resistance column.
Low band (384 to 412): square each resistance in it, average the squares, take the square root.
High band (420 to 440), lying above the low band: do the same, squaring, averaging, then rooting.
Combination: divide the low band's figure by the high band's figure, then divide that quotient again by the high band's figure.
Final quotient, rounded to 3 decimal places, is 0.027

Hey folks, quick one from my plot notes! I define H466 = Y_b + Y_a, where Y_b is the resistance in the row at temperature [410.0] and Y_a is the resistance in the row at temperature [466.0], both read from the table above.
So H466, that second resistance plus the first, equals 76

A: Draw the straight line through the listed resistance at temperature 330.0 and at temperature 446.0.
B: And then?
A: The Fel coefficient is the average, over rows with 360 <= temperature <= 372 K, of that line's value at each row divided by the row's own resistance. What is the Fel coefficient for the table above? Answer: 1.07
